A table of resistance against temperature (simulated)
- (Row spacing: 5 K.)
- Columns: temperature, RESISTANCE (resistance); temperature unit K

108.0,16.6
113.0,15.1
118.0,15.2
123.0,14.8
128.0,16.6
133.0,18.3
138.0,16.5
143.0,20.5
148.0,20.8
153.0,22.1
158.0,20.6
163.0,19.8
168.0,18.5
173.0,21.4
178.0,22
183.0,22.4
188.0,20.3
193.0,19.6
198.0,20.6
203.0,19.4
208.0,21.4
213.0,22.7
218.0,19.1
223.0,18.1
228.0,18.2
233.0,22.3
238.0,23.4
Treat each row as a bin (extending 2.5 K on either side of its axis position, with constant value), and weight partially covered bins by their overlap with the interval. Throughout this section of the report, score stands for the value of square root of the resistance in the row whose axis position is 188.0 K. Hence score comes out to 4.51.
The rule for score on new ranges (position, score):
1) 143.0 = 4.53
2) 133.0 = 4.28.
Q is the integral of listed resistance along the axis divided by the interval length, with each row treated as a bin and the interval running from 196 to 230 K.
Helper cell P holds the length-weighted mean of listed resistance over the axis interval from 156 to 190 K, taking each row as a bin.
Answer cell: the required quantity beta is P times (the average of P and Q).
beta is 421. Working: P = 20.7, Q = 19.9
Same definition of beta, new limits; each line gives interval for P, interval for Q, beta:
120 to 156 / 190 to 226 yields 357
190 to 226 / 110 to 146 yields 371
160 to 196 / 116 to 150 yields 392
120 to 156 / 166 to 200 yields 363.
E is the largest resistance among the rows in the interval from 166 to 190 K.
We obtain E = 22.4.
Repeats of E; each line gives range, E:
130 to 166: 22.1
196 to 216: 22.7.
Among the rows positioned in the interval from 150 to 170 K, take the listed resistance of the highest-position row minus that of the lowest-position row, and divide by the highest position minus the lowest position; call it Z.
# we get -0.24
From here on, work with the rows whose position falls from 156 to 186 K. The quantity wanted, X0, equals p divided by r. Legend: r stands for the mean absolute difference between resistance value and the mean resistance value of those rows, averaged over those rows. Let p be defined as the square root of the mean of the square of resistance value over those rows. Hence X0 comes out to 18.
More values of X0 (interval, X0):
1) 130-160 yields 12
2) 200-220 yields 15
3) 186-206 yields 42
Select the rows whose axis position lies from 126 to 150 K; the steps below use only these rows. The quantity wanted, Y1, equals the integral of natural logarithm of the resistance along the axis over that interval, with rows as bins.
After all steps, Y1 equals 70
